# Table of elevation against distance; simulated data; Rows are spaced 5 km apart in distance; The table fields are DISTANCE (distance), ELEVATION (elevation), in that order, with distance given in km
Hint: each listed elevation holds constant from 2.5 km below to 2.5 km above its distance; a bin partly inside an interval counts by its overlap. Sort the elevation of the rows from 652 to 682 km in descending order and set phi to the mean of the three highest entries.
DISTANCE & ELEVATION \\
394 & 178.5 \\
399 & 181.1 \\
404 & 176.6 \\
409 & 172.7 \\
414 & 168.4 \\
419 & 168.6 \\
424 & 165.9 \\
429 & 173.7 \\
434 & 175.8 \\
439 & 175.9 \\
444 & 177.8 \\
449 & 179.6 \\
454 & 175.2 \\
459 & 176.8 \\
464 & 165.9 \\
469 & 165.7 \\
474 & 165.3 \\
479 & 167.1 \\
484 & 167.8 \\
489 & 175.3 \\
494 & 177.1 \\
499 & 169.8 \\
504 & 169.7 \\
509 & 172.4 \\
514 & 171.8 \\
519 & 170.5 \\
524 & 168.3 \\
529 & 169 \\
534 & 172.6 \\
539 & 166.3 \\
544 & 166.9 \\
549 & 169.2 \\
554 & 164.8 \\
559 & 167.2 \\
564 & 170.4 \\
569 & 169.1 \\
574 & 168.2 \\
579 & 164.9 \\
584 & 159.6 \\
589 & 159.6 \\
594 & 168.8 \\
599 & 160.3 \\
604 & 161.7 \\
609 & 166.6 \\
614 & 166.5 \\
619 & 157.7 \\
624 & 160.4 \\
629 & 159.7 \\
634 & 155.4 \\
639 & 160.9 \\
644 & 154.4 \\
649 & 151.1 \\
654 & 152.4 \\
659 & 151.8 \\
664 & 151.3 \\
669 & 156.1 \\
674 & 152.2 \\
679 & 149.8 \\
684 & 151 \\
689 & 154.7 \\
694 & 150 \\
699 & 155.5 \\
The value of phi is 154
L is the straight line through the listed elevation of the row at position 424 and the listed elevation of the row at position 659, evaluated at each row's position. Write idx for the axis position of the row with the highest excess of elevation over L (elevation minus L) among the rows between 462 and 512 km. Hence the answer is 494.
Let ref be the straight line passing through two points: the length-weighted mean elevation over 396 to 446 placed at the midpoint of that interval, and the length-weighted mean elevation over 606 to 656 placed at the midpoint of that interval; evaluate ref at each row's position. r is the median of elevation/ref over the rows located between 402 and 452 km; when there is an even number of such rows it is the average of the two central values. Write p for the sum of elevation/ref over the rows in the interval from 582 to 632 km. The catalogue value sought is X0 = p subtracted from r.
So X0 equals -9.10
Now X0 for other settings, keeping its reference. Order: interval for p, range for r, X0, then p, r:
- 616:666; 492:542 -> -8.83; 9.85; 1.02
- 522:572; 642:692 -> -9.25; 10.23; 0.97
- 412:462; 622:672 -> -9.09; 10.07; 0.98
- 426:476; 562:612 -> -9.07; 10.10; 1.02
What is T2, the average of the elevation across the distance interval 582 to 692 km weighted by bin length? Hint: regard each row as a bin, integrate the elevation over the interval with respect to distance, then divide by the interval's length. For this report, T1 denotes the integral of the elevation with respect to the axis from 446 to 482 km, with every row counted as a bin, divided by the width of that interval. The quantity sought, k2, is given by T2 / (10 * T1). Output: 0.092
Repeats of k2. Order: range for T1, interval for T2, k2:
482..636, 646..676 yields 0.091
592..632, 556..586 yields 0.103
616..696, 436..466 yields 0.114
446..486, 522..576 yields 0.099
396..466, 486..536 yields 0.099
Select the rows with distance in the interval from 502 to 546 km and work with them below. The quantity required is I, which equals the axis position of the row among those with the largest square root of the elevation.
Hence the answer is 534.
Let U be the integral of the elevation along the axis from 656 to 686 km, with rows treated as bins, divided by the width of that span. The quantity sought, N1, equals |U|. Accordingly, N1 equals 152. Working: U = 152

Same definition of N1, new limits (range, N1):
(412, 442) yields 172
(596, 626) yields 162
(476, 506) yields 171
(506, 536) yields 171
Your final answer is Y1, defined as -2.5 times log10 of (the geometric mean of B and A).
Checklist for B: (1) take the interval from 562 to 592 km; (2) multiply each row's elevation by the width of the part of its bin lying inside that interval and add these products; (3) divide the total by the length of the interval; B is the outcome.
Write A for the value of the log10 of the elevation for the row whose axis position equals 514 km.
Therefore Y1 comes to -3.21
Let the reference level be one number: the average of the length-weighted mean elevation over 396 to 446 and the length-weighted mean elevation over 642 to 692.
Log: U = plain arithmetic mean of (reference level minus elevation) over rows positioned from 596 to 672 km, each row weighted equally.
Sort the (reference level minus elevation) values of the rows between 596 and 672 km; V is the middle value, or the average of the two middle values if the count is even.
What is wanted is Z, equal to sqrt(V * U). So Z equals 5.3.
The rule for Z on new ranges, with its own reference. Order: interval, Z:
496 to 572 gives 6.2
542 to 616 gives 3.0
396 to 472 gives 11.2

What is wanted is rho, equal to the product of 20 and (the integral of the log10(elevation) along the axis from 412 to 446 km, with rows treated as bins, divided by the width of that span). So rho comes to 44.7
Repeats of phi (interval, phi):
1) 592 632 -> 167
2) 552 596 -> 169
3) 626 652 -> 159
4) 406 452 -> 178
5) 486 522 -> 175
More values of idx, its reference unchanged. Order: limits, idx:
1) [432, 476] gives 449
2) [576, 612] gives 594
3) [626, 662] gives 639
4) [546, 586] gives 564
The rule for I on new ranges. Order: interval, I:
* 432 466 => 449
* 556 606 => 564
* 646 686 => 669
